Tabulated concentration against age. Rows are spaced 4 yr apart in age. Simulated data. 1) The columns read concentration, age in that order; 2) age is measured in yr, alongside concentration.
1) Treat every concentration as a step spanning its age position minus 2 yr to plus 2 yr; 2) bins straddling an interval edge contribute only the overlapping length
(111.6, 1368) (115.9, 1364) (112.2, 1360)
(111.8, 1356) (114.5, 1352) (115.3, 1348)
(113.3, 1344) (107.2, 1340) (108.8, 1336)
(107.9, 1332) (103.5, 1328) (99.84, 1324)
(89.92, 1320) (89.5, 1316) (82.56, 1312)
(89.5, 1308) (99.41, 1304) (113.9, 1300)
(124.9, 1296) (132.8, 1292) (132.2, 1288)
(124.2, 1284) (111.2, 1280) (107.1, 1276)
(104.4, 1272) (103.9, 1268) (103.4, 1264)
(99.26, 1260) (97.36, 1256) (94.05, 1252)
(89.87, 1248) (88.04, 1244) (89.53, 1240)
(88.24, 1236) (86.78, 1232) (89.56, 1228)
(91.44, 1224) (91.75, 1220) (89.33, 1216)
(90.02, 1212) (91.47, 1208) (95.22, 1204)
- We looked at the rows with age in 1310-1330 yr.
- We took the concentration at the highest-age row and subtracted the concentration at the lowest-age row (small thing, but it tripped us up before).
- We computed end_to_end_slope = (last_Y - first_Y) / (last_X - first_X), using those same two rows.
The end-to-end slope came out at 1.3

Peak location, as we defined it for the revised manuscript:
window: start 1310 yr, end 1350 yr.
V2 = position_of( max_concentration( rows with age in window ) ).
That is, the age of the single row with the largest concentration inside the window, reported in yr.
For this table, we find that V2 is 1348 yr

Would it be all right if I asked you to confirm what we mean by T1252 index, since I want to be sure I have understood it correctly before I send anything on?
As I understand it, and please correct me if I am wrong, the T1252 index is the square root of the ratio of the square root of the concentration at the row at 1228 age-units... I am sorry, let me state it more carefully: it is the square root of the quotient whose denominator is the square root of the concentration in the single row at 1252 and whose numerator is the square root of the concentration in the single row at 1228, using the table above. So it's 0.99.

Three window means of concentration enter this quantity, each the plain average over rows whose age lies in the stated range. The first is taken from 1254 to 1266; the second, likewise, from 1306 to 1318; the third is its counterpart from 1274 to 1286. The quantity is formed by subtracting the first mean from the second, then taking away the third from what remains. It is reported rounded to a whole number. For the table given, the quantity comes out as -127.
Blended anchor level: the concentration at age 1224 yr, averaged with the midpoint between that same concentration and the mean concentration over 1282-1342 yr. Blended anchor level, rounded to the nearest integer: 95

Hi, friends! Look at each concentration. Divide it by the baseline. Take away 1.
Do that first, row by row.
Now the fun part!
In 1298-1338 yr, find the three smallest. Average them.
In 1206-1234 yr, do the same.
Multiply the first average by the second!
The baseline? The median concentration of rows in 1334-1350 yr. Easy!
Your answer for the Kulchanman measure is 0.044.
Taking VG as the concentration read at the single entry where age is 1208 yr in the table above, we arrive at 91.47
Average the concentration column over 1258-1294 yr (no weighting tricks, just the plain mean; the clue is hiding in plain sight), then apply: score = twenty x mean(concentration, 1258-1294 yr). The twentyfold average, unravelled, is 2263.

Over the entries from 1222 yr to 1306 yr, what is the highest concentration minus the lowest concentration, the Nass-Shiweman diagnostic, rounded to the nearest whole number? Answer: 46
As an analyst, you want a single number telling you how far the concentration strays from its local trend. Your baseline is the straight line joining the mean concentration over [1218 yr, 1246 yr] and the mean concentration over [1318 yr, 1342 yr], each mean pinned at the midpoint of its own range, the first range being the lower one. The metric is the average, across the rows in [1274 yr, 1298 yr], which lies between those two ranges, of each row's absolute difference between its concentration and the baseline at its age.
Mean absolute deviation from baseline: 25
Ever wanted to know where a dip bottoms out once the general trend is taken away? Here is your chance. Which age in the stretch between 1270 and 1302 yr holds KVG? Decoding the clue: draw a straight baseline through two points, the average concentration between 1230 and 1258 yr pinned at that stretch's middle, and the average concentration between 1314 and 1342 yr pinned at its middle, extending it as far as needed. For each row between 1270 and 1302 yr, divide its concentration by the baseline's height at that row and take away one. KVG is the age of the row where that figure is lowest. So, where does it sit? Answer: 1272 yr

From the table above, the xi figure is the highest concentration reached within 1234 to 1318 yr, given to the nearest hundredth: 132.80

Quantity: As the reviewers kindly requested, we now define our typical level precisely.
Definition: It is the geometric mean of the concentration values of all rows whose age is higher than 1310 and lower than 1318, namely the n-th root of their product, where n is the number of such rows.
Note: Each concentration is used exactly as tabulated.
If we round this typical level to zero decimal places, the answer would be 86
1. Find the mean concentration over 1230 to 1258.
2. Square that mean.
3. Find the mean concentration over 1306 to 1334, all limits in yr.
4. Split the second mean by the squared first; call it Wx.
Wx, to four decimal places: 0.0115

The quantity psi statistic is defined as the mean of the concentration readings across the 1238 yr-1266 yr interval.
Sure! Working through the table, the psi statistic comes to 95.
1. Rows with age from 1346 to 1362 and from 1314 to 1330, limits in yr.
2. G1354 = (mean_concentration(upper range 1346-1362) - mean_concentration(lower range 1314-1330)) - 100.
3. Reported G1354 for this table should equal -82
